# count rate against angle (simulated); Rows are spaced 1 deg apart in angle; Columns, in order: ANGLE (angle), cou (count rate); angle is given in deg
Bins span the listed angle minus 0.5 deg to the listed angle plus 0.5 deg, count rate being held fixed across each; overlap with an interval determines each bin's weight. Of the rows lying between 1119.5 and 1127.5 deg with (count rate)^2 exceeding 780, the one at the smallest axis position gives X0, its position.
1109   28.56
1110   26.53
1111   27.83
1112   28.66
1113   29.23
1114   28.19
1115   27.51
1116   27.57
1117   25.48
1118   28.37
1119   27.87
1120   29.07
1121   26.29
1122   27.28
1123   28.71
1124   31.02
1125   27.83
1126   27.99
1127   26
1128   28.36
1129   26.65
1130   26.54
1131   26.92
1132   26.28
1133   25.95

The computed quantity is 1120 deg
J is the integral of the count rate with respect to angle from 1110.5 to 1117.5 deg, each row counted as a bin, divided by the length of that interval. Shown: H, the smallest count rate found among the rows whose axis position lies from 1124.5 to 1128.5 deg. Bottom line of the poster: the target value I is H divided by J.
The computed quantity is 0.936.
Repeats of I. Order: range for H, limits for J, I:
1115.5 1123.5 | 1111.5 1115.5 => 0.897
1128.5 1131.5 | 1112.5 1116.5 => 0.944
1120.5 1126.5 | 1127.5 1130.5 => 0.967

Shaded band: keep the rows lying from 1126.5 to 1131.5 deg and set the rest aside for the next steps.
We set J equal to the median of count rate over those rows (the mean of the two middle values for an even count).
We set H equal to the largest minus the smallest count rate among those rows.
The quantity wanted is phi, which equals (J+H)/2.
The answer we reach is 14.5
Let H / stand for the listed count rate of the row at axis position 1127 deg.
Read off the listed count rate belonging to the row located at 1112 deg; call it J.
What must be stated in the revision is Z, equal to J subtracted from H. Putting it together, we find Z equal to -2.7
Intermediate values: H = 26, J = 28.66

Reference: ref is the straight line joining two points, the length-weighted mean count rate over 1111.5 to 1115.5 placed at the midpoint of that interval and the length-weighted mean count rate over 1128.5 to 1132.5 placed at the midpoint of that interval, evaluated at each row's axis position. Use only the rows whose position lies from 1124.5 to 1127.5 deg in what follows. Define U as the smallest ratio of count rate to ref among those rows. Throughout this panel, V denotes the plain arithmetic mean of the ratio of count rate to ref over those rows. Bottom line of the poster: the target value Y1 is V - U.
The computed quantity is 0.043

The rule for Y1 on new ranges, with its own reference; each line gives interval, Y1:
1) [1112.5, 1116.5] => 0.020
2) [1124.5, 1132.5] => 0.046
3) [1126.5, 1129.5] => 0.041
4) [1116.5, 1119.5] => 0.067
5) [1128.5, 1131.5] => 0.006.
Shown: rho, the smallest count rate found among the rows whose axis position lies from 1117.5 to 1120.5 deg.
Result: 27.87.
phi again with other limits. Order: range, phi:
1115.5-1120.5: 15.7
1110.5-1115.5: 15.0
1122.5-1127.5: 16.5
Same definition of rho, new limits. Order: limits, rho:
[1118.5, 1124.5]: 26.29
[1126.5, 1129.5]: 26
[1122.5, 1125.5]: 27.83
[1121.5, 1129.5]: 26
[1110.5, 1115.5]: 27.51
